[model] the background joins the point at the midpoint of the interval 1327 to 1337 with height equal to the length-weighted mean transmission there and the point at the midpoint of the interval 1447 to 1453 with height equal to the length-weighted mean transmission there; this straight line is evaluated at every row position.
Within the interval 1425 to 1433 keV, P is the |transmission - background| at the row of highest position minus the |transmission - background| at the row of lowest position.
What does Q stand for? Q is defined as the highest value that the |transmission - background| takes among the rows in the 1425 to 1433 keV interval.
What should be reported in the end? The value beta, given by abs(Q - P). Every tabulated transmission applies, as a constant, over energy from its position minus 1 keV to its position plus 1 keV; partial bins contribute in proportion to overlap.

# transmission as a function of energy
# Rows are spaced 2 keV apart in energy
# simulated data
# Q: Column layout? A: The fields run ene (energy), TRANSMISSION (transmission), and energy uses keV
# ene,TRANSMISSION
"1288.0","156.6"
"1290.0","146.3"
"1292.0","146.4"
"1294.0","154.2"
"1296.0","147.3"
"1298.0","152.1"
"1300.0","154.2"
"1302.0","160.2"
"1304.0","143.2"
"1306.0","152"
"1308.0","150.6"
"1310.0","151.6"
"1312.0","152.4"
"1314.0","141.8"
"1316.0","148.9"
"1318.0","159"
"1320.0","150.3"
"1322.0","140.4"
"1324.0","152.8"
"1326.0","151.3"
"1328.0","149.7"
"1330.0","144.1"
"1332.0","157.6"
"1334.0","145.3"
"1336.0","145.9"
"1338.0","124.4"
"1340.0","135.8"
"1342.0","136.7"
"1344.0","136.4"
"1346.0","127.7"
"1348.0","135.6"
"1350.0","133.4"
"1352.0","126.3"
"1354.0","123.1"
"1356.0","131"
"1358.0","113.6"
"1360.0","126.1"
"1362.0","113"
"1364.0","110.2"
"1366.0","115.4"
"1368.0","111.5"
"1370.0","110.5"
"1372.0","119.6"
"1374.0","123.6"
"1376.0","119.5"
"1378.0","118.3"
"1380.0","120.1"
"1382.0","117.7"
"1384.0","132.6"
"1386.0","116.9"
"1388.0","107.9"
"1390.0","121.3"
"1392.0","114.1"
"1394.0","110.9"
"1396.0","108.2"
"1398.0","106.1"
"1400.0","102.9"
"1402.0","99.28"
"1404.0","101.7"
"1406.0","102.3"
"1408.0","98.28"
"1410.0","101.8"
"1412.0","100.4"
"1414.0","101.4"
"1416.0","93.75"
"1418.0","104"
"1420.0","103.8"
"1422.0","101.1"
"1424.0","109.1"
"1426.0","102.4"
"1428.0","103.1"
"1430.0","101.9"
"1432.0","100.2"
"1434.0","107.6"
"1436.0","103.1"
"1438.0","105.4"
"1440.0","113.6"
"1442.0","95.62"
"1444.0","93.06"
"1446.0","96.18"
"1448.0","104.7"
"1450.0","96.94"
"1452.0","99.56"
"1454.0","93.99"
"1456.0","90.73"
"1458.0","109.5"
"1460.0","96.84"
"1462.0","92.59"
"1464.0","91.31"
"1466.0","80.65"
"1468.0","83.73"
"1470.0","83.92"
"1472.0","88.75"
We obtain 8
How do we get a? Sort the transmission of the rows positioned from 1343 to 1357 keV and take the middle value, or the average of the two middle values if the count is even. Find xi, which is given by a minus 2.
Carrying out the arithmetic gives 129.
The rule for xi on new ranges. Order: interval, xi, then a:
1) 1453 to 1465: 91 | 93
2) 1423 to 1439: 101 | 103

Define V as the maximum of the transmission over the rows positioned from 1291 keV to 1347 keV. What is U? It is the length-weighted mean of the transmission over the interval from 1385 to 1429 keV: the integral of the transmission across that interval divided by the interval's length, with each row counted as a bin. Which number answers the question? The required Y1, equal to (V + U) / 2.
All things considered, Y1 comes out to 133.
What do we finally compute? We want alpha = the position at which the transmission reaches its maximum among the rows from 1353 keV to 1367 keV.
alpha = 1356.0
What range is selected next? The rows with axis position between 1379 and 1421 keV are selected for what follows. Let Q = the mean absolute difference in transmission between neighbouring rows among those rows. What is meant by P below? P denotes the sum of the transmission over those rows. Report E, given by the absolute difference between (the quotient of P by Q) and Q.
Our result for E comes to 412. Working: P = 2265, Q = 5.4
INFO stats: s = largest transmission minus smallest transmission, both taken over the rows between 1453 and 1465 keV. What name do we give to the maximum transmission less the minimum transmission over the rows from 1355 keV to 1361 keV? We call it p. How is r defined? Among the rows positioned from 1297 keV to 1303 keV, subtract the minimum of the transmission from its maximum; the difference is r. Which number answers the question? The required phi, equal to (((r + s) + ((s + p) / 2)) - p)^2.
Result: 759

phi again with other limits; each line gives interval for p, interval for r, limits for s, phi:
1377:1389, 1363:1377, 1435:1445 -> 1015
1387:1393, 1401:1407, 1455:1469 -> 1568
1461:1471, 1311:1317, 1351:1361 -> 944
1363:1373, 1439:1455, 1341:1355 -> 1313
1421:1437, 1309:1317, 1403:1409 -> 148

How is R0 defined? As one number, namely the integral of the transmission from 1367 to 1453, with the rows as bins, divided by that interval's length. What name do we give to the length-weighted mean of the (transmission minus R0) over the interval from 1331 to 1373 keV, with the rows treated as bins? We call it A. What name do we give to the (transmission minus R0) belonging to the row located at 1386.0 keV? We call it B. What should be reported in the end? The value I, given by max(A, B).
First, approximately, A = 21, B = 10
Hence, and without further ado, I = 21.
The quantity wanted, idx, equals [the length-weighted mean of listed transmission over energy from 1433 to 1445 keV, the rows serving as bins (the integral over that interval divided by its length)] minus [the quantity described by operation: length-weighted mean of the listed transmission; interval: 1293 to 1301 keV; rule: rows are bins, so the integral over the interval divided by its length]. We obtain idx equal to -49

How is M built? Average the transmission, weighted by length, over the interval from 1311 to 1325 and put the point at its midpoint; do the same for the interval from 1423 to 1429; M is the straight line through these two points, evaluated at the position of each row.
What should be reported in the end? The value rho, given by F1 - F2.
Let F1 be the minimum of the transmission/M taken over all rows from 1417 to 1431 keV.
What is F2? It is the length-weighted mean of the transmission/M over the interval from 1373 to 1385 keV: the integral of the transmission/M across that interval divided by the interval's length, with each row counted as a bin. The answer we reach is -0.03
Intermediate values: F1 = 0.95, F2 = 0.98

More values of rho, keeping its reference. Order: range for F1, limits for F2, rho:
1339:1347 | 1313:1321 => -0.08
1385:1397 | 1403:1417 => 0.00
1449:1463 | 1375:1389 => 0.01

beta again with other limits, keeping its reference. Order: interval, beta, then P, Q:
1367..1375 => 37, -15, 23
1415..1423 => 30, -10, 21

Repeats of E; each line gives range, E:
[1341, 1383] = 438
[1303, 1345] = 432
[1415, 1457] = 398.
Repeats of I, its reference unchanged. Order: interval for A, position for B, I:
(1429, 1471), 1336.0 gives 39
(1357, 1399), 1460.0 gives 9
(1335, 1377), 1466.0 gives 18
